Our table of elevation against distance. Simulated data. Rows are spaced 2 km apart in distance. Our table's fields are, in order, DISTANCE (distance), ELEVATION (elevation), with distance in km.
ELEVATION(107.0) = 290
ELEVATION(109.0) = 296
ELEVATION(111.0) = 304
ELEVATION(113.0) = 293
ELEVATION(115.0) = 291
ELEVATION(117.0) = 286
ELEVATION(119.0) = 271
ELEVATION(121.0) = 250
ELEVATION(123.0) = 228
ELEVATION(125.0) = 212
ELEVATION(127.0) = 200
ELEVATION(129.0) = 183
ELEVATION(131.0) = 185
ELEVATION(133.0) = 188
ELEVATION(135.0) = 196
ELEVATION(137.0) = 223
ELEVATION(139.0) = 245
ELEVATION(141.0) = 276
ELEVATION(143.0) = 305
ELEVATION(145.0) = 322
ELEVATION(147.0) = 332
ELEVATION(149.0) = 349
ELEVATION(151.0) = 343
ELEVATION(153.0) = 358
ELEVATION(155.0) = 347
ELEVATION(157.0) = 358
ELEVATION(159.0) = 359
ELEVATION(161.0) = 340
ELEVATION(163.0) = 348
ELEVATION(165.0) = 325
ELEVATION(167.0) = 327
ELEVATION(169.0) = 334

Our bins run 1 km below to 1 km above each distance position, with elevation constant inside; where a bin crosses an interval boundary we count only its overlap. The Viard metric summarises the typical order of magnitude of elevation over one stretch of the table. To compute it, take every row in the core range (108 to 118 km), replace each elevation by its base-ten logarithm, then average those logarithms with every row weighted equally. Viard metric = 2.47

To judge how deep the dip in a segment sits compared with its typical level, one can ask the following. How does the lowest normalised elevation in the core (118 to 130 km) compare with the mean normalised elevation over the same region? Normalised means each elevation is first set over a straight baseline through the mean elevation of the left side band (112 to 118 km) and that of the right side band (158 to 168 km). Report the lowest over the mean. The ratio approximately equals 0.80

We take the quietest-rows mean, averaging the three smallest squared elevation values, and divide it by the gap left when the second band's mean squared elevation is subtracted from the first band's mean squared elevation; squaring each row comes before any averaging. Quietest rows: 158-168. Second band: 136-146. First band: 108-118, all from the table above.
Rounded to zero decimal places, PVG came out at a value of 11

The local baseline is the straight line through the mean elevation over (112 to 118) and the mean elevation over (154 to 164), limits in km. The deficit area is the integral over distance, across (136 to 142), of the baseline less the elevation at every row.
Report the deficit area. 450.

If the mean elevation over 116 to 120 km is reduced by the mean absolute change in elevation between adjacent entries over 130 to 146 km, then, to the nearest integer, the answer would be 259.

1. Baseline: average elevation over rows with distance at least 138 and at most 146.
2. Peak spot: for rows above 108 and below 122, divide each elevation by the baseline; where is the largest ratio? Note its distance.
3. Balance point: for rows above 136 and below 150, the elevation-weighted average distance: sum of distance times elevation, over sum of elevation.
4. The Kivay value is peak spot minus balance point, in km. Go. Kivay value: -32.6 km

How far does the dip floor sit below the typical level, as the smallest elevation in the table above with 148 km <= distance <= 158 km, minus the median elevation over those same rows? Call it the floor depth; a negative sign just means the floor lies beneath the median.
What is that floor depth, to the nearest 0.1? -6.0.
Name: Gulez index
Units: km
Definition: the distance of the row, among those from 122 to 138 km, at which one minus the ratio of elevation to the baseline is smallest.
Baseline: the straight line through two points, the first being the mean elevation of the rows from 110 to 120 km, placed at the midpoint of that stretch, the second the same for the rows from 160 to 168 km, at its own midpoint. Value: 123.0 km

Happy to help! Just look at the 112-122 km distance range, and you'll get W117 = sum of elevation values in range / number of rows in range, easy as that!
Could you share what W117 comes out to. 278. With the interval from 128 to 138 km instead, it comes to 195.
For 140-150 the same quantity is 317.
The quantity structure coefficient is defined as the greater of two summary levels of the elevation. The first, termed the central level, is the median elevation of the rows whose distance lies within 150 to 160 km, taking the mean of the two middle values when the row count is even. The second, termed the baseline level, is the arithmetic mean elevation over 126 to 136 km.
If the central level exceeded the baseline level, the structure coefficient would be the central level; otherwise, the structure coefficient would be 358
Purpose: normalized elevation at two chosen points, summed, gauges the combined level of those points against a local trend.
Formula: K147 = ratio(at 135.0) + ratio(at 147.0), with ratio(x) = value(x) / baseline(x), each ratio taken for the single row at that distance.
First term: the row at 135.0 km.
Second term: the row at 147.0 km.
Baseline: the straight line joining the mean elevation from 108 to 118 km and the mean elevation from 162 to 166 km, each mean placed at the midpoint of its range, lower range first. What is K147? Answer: 1.66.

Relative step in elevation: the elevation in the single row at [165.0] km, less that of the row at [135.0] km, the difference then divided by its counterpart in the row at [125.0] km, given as 0.6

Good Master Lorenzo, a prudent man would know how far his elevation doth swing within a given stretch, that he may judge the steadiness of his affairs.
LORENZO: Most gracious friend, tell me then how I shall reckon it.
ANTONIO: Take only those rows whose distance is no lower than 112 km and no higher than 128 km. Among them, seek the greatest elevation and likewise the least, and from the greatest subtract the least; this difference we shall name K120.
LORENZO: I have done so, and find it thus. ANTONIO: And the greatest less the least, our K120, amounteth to 93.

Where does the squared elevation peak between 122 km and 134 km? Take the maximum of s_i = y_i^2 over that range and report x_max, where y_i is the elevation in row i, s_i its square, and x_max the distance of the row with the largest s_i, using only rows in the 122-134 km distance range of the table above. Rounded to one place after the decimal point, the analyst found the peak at 123.0 km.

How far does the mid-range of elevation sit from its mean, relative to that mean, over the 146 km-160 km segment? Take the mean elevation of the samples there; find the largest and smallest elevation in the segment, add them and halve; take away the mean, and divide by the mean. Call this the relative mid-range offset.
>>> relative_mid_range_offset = -0.011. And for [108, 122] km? -0.026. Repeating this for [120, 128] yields 0.011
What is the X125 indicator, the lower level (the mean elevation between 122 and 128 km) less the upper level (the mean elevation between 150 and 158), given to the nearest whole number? -138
